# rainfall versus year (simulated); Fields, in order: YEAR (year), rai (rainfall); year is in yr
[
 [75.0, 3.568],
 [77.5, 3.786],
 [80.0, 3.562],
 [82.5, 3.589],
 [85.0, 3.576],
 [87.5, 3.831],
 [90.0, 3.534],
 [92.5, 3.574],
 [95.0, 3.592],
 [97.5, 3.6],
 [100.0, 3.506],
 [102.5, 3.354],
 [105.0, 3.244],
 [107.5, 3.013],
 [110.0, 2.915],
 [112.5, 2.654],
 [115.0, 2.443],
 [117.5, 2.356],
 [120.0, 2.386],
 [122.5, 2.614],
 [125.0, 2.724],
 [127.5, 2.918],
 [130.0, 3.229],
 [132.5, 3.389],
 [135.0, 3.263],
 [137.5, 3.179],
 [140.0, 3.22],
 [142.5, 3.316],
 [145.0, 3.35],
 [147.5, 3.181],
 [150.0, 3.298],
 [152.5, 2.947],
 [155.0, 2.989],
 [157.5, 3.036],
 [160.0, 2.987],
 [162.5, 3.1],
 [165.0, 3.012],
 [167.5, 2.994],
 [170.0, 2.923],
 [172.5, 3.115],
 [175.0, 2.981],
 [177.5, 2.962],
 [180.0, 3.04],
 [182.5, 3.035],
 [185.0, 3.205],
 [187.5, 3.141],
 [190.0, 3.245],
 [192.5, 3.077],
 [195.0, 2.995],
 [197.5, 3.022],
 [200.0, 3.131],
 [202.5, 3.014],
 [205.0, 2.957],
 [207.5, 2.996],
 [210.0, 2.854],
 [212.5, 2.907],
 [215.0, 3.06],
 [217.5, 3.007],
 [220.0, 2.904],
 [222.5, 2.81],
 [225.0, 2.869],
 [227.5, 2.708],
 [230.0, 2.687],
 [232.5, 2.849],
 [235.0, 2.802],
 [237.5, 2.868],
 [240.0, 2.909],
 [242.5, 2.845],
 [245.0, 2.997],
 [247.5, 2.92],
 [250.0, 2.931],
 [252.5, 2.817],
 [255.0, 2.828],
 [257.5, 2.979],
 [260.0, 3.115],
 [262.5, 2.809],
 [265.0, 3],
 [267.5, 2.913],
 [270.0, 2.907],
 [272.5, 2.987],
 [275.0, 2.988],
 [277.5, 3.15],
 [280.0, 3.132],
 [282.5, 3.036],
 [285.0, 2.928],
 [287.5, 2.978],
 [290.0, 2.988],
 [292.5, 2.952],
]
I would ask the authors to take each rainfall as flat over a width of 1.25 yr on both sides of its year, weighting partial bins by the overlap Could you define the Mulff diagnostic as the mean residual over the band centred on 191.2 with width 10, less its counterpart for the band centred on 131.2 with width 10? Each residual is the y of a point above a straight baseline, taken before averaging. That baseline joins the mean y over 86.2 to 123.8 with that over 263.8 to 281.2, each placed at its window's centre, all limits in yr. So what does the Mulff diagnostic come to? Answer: -0.05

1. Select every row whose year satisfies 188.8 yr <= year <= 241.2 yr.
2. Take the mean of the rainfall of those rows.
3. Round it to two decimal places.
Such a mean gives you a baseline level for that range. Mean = 2.94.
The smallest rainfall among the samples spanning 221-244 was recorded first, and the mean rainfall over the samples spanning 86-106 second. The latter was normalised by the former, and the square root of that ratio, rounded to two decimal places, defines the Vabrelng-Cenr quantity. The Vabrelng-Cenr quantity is 1.15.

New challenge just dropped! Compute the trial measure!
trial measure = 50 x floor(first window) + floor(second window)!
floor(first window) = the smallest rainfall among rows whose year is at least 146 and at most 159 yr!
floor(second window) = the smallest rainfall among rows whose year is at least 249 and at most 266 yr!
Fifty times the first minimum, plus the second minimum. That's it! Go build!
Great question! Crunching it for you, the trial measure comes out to 150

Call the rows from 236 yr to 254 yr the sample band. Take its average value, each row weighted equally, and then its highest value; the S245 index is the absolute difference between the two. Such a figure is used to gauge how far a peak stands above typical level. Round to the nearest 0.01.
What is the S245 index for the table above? 0.10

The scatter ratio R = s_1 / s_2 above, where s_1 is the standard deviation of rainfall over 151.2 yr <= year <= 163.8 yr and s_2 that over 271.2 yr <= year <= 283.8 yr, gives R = 0.75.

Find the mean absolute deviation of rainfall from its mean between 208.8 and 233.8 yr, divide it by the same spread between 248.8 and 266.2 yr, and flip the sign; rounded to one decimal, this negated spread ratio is -0.9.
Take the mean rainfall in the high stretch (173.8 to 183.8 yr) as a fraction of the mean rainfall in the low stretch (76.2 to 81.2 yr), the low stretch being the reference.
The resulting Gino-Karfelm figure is 0.82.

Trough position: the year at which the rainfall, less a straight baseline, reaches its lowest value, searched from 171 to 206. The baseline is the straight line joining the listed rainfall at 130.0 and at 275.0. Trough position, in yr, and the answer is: 177.5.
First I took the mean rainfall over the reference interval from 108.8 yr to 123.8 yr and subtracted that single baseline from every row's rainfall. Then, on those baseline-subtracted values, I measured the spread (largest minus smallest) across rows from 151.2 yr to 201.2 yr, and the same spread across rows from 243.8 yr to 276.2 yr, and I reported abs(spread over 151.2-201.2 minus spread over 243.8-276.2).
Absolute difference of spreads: 0.0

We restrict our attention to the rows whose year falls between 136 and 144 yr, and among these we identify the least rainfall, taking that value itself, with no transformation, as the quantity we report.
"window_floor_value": 3.179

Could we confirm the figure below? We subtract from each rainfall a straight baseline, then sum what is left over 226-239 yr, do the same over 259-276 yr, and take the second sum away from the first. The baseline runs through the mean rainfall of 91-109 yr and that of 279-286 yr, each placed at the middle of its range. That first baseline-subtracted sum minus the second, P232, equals -1.0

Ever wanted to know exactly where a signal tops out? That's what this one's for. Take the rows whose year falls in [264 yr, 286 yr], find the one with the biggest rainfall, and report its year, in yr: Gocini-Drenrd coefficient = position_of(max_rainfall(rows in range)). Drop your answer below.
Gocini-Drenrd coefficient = 277.5 yr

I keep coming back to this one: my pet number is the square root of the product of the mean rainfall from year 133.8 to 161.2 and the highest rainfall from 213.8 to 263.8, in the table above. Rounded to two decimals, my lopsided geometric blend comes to 3.14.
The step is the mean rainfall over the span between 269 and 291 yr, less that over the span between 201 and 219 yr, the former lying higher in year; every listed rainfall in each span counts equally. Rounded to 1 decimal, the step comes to 0.0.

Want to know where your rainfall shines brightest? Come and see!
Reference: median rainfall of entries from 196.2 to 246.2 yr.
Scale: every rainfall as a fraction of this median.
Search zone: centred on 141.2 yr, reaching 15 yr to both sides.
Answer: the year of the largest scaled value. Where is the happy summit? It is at 132.5 yr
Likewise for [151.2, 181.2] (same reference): 172.5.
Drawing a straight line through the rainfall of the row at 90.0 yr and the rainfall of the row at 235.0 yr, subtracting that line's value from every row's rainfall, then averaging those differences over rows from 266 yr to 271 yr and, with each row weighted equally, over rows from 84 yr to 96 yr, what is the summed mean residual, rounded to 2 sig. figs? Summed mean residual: 0.37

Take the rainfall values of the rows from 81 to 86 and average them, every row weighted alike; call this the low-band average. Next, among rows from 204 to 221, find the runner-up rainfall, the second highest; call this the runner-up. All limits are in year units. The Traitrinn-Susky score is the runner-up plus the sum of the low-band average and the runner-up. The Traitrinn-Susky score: 9.60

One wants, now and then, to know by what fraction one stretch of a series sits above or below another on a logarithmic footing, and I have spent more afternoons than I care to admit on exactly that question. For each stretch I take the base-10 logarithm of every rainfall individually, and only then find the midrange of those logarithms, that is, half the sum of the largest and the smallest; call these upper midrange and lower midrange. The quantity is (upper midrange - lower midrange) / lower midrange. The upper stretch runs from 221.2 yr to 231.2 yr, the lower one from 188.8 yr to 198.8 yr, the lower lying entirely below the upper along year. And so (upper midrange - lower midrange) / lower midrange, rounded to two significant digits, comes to -0.10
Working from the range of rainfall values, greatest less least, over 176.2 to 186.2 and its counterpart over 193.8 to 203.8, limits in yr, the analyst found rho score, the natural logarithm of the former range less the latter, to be -2.2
